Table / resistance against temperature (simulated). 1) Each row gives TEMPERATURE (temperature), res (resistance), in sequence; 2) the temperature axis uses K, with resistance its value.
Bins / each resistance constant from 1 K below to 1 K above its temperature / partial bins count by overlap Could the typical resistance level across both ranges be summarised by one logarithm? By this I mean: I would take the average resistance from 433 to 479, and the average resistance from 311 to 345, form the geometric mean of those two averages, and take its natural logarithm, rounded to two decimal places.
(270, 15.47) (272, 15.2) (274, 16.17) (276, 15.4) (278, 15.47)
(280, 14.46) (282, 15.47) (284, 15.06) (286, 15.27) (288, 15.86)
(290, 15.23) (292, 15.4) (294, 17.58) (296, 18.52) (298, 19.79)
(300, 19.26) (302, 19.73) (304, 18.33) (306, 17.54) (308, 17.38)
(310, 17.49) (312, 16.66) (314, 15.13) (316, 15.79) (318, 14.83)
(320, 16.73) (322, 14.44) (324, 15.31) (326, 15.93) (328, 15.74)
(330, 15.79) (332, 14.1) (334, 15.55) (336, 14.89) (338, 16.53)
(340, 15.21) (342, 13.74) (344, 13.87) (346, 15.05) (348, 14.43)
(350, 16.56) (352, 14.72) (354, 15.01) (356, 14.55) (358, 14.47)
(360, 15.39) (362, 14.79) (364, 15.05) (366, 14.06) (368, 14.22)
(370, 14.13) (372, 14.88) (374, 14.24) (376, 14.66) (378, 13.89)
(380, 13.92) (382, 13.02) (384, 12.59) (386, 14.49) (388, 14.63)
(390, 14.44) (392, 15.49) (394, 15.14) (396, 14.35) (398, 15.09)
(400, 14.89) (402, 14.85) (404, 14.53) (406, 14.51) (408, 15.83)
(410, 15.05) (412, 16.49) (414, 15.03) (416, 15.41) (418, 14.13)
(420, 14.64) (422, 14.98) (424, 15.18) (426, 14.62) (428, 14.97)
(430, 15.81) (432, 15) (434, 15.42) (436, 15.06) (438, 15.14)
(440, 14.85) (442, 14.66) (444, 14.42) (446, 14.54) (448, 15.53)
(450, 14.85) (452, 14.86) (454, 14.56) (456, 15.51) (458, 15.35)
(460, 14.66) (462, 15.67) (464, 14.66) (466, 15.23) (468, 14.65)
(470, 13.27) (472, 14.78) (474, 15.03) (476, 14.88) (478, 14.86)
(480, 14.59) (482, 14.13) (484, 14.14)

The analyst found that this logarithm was 2.71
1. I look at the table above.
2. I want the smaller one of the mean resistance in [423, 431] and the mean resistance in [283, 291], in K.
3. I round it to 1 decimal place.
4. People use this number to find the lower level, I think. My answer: 15.1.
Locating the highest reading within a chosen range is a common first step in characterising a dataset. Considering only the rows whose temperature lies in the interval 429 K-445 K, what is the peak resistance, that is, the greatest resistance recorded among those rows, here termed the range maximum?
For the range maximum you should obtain 15.81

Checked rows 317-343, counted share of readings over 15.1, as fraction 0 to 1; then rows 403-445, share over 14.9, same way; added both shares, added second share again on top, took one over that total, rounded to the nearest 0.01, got 0.54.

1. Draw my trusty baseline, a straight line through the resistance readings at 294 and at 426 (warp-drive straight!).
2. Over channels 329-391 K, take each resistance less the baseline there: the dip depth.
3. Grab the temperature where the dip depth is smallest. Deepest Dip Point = 384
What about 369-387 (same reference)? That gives 384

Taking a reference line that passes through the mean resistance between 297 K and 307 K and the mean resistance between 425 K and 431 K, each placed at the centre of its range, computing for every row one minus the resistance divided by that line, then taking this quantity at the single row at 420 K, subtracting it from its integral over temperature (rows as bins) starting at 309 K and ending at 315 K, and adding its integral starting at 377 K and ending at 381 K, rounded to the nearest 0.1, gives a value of 1.3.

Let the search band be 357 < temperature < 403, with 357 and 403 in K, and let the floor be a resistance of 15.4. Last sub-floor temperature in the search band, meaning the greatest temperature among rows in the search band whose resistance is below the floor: 402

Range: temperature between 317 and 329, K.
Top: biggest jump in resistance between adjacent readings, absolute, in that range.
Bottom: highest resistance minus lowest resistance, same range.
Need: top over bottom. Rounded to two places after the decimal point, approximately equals 1.00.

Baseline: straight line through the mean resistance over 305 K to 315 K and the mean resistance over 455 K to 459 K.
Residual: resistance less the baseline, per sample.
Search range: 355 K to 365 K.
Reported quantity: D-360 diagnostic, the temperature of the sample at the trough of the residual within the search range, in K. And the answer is 358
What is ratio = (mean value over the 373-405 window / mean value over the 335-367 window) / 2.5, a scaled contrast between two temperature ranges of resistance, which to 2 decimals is 0.39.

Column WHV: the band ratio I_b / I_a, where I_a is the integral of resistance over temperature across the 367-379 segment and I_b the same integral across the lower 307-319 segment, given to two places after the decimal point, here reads 1.13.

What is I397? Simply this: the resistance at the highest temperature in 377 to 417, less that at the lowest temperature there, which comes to 1.52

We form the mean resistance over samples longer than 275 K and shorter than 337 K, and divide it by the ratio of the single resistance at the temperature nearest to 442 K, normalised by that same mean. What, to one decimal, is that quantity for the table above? 18.0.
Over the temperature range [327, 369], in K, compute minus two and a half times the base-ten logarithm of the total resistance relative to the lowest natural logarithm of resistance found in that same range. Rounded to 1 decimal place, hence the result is -5.2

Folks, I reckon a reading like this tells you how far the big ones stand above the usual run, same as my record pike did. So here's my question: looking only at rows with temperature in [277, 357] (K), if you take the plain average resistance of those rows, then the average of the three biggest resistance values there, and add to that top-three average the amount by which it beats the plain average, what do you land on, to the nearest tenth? 23.2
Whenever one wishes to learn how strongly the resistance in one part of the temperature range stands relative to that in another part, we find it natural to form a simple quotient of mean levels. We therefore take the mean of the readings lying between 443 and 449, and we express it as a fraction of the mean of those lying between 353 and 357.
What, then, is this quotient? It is 1.00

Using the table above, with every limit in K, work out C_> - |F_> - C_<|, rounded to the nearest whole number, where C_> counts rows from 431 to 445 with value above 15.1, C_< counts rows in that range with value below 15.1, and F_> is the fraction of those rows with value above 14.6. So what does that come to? -2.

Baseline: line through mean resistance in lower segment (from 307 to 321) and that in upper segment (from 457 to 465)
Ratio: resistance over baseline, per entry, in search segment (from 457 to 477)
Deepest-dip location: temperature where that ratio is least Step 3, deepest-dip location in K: 470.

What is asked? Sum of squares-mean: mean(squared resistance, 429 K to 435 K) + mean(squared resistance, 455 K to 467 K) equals 468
